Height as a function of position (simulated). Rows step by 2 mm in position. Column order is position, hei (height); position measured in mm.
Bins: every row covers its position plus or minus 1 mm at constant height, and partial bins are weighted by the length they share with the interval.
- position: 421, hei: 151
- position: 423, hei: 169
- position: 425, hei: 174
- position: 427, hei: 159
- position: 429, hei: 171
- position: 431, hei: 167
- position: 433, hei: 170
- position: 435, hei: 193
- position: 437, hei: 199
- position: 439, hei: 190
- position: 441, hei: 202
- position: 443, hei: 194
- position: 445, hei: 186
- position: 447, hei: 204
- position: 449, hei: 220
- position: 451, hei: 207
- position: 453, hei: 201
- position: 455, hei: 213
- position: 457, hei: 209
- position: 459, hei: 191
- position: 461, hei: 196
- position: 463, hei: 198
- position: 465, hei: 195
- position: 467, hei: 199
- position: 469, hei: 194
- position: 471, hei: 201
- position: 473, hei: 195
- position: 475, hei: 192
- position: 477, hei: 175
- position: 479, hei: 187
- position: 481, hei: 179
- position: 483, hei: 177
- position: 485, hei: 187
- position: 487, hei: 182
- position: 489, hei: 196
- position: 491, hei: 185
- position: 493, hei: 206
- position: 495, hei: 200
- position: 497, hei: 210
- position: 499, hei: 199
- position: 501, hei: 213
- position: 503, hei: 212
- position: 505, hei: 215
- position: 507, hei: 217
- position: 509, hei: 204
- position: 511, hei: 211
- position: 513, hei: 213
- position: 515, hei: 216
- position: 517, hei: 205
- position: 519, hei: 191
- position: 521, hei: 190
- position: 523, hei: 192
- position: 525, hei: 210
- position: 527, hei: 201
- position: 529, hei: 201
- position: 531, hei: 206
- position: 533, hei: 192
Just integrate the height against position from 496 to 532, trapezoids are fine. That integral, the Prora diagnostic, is 7412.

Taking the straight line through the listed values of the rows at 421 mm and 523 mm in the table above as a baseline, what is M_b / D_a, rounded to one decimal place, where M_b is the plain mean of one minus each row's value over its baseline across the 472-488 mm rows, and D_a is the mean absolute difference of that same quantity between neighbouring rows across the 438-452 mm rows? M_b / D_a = -0.7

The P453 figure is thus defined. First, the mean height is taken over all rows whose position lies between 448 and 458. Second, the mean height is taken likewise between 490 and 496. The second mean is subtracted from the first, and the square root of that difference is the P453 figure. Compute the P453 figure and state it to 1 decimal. 3.6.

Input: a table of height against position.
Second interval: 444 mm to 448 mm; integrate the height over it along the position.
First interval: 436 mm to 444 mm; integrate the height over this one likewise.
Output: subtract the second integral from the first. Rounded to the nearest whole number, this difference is 790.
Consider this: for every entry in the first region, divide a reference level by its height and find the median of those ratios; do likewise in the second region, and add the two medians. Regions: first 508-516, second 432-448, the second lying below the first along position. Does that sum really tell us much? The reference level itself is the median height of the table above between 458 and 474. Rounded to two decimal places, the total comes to 1.93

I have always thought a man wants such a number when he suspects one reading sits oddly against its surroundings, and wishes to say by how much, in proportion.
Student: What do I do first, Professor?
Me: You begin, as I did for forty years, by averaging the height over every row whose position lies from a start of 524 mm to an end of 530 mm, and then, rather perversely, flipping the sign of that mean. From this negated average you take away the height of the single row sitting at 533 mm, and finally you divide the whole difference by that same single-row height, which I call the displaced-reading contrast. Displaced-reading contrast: -2.06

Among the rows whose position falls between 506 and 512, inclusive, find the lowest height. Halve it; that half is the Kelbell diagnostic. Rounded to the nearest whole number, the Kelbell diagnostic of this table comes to 102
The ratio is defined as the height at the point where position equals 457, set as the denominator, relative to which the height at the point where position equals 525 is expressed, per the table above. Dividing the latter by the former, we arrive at 1.00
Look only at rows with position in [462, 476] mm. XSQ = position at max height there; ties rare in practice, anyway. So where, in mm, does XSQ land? 471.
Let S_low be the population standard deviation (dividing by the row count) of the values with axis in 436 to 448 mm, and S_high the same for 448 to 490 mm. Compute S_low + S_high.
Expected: 18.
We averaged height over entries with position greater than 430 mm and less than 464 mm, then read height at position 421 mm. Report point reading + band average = 347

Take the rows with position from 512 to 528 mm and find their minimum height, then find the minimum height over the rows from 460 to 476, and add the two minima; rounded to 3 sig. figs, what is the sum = 382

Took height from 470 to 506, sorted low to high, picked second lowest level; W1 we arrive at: 177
